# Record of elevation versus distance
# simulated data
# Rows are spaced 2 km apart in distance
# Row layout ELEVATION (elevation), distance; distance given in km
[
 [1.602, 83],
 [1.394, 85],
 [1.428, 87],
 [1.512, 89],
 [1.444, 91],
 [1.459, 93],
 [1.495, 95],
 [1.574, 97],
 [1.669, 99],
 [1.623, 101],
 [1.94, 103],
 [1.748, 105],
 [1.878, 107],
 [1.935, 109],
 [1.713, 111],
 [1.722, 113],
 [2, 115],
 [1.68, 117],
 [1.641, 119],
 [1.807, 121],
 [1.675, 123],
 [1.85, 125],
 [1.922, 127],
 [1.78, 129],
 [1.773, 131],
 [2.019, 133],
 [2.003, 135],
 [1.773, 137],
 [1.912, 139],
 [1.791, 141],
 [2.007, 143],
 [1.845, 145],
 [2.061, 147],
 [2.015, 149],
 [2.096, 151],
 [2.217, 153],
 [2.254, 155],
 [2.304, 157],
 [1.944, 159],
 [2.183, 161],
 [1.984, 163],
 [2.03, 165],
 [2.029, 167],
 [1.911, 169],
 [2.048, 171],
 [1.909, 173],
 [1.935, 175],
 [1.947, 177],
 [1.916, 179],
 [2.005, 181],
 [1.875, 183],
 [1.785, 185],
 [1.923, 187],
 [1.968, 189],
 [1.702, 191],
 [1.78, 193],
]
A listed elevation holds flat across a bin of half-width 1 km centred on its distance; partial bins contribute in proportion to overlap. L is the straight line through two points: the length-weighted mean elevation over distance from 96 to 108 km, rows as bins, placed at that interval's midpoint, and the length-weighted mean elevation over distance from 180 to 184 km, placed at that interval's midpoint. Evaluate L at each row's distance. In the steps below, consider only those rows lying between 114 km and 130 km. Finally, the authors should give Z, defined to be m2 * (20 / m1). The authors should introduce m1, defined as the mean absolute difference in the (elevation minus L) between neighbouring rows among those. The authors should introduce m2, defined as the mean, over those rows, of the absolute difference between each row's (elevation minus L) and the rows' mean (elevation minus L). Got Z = 13.4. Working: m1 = 0.150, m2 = 0.100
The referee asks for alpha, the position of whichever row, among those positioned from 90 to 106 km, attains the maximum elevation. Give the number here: 103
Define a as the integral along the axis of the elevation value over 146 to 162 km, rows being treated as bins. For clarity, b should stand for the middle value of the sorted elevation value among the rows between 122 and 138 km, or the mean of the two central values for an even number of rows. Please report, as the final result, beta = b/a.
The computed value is 0.053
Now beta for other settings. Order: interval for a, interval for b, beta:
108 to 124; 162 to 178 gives 0.069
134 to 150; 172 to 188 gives 0.062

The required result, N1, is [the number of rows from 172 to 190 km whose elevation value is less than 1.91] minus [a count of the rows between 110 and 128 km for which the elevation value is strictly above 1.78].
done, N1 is -1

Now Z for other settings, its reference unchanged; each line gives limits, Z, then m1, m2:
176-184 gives 10.1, 0.085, 0.043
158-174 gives 10.7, 0.126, 0.068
